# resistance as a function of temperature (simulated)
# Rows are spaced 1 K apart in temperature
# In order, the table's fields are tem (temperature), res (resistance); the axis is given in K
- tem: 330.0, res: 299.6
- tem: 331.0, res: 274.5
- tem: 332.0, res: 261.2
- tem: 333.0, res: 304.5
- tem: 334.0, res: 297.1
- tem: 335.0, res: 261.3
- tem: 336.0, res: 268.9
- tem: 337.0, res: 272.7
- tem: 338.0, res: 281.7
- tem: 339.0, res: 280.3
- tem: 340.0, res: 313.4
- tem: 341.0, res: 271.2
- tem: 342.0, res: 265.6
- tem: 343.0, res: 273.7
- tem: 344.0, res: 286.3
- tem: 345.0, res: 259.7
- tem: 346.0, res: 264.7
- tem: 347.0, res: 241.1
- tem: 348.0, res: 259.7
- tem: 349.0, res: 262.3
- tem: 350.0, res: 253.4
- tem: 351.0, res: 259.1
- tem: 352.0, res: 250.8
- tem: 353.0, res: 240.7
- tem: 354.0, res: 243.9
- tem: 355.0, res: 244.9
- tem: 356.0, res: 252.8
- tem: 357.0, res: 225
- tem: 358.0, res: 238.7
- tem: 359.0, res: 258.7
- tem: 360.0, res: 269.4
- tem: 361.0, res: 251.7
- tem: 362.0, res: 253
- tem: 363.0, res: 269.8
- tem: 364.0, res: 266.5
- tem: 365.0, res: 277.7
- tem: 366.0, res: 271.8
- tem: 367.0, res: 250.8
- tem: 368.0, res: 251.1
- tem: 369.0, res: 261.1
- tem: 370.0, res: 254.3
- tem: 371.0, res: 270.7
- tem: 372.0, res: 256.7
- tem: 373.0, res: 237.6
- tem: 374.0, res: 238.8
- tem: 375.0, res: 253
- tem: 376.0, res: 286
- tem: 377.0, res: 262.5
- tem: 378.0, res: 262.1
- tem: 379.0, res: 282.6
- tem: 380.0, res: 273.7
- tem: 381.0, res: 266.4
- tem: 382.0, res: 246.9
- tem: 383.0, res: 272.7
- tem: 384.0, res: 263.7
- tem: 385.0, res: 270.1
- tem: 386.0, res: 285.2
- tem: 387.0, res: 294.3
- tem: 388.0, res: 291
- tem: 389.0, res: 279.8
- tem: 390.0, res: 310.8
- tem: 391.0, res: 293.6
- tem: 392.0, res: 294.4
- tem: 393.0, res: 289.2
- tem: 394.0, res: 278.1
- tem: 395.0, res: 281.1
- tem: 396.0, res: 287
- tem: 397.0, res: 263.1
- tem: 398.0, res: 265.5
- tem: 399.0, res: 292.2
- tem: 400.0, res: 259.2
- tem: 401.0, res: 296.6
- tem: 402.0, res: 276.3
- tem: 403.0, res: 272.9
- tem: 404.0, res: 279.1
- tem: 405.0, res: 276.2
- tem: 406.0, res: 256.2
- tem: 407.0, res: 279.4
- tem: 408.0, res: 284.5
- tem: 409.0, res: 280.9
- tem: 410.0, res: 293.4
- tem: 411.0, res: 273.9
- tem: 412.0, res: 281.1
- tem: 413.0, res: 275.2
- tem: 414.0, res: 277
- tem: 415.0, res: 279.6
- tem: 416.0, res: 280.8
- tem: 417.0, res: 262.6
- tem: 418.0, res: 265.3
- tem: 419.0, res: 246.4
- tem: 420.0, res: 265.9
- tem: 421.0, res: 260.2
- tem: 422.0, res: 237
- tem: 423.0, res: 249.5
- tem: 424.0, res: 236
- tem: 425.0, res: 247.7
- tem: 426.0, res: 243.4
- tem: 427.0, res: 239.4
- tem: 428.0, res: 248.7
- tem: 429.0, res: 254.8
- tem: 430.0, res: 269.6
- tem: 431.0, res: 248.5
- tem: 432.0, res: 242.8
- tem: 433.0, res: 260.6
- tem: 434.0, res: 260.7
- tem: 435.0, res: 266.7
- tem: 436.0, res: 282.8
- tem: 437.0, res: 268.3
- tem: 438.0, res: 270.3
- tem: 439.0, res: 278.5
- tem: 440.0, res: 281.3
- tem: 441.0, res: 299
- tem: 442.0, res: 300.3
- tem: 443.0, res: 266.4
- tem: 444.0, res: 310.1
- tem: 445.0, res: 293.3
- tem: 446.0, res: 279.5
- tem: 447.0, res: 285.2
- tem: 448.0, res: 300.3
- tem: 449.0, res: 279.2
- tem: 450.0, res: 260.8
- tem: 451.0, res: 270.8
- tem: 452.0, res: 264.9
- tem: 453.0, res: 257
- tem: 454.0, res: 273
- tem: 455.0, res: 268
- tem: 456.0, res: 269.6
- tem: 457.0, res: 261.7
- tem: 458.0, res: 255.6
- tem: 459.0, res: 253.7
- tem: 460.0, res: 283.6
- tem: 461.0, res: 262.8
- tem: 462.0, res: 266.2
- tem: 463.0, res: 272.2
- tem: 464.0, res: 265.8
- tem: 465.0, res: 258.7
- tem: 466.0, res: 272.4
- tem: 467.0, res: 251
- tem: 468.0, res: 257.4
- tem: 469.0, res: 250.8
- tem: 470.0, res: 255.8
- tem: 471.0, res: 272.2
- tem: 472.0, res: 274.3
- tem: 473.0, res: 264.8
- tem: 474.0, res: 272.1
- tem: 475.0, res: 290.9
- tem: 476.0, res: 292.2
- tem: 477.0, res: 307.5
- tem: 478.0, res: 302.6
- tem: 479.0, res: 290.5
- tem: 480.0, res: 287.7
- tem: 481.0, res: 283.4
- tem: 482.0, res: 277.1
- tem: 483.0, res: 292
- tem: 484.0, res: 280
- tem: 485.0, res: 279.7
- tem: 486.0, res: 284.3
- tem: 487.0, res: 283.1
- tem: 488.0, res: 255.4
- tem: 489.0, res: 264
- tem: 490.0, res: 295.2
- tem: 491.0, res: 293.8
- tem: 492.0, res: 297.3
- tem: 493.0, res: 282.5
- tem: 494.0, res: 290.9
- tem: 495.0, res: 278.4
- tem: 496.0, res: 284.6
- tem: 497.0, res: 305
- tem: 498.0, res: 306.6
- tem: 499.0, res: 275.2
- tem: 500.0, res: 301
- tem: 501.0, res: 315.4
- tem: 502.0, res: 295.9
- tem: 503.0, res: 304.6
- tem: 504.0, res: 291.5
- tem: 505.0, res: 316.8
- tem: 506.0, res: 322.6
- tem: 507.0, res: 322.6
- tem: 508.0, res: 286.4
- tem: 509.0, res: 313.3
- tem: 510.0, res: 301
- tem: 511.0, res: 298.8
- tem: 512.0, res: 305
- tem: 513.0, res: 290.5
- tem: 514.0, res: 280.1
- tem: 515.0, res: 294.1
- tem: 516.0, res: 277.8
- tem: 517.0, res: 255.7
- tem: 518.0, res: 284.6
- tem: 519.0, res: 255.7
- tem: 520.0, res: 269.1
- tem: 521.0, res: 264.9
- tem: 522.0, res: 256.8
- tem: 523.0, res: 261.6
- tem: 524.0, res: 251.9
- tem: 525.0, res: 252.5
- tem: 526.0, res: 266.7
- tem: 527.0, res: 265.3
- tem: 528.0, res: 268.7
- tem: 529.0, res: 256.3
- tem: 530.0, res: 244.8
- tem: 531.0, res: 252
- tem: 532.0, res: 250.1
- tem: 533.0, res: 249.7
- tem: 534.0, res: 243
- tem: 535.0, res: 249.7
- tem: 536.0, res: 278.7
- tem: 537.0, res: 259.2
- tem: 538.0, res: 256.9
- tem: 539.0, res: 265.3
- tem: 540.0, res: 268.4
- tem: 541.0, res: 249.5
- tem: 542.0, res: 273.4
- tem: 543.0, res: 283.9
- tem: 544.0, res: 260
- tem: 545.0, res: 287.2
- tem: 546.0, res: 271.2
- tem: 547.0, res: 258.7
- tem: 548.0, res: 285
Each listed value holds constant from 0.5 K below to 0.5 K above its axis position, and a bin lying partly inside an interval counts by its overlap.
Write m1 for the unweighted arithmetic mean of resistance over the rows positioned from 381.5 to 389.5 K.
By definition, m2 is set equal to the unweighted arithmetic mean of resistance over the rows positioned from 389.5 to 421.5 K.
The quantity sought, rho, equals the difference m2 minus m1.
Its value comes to 2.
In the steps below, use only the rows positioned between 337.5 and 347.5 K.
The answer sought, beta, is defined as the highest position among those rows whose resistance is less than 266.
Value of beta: 347.0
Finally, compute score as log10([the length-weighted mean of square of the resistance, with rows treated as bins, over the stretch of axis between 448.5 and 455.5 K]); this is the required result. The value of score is 4.86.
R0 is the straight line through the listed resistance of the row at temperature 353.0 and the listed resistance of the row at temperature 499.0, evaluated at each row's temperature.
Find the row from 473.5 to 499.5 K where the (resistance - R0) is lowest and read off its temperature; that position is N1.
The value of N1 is 488.0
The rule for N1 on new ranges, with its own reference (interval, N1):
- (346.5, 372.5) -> 357.0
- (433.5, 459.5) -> 459.0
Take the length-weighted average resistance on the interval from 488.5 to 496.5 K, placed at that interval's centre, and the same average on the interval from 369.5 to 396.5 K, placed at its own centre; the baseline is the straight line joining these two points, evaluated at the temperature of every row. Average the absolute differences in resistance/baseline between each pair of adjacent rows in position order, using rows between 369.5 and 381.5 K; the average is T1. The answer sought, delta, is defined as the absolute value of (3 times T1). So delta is 0.16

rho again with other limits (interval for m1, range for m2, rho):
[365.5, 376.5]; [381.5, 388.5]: 17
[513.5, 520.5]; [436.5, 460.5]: 2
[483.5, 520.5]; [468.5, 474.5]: -25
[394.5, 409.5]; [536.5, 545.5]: -10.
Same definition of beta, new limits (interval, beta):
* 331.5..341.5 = 335.0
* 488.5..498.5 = 489.0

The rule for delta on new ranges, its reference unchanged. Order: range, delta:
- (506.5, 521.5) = 0.18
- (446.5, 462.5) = 0.12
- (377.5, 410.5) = 0.15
